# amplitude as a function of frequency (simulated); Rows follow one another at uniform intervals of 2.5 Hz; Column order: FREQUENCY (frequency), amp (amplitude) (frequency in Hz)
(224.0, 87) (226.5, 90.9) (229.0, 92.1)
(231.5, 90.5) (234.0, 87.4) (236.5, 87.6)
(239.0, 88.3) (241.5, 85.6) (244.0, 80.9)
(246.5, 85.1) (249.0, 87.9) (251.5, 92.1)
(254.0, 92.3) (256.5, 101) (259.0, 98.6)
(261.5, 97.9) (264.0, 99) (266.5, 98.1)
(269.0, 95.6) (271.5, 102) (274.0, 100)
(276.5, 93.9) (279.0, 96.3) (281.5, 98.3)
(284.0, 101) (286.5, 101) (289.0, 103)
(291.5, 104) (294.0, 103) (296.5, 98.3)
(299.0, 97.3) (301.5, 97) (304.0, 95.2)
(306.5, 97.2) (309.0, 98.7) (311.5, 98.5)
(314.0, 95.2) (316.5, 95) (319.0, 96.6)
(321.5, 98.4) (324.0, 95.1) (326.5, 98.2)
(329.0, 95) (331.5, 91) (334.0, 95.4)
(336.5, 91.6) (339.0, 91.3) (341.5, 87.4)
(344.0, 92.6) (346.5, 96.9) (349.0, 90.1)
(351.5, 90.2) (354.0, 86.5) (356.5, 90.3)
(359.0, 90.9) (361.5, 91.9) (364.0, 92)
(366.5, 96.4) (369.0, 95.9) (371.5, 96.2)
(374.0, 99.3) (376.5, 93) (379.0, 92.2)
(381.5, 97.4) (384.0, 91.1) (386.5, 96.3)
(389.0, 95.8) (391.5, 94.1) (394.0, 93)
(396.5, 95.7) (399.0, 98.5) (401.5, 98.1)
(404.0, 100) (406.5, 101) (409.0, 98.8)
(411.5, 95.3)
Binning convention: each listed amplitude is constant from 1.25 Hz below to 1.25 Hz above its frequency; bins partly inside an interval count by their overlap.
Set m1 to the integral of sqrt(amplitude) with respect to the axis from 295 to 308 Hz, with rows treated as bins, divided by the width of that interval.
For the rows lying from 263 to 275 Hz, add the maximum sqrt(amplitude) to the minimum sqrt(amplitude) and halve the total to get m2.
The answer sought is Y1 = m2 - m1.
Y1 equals 0.08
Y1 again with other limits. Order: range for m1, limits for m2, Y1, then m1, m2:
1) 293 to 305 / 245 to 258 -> -0.27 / 9.90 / 9.64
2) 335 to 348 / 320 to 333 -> 0.14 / 9.59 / 9.73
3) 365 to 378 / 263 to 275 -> 0.14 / 9.80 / 9.94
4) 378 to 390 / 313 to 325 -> 0.11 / 9.72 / 9.83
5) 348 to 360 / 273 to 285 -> 0.41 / 9.46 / 9.87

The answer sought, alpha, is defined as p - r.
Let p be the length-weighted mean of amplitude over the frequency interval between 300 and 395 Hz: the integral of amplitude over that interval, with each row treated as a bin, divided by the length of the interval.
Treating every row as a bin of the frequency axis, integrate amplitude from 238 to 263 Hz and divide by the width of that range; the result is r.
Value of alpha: 3.1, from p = 94.2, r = 91.1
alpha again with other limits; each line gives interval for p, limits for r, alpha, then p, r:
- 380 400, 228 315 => -0.3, 95.2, 95.4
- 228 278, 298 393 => -1.5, 92.8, 94.3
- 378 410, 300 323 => -0.5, 96.3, 96.9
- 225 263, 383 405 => -5.3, 90.6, 95.9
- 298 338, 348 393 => 2.6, 95.9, 93.3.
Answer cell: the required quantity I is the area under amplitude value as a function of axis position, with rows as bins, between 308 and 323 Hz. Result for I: 1455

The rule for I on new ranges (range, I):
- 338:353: 1370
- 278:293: 1511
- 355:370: 1391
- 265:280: 1465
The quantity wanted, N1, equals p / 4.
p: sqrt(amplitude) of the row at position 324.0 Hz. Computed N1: 2.44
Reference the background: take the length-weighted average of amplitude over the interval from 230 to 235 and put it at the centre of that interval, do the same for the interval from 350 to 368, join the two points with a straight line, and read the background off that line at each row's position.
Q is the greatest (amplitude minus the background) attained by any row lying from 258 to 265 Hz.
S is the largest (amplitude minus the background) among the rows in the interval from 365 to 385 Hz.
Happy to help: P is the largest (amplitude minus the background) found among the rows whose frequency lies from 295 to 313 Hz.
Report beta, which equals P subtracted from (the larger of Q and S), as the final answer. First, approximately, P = 8.3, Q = 9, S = 7.8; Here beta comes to 1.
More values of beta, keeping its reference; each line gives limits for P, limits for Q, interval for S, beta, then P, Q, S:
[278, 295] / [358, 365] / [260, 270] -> -5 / 13.9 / 1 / 9.3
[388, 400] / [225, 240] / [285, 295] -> 7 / 6.6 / 3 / 13.9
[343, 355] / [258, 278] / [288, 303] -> 8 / 5.9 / 12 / 13.9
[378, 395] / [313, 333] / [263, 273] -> 6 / 5.8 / 8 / 12.2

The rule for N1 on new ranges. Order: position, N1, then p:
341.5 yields 2.34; 9.3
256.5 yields 2.51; 10.0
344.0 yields 2.41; 9.6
